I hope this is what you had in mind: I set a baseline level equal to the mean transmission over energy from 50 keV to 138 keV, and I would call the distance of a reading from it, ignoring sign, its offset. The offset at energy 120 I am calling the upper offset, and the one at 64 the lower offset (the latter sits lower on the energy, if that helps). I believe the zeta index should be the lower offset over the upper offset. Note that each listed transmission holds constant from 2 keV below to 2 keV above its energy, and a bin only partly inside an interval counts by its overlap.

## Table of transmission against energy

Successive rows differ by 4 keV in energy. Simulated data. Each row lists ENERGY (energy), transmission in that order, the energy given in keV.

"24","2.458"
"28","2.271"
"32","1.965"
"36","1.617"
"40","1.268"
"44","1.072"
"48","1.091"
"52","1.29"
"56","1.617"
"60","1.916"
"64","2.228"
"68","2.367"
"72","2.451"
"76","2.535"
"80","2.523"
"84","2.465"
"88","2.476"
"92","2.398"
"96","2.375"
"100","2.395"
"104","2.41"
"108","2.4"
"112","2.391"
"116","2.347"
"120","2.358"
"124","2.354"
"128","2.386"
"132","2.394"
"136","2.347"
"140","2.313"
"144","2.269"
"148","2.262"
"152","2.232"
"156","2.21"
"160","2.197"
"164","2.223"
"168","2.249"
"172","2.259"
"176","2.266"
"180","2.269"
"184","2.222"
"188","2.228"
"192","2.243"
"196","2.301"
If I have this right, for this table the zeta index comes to 1.0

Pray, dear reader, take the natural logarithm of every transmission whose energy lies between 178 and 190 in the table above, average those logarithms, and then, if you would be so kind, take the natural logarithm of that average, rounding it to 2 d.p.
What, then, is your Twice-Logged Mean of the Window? -0.22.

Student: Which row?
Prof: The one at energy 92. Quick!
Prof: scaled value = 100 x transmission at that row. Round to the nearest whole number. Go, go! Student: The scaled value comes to 240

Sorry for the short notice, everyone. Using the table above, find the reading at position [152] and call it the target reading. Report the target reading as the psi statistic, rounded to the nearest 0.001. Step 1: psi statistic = 2.232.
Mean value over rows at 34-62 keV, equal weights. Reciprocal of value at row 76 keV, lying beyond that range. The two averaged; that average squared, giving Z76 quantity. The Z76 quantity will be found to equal 0.8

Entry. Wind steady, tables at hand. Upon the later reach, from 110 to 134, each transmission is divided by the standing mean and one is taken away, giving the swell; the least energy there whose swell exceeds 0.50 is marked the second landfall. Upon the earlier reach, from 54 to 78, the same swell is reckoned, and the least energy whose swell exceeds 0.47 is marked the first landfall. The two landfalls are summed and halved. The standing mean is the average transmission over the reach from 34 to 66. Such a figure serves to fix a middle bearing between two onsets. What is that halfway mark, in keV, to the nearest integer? 88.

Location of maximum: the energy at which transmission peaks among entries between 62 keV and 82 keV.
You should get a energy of 76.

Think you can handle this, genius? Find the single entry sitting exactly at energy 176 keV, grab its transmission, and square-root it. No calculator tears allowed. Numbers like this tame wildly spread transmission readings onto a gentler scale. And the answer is 1.51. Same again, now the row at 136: 1.53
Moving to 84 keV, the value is 1.57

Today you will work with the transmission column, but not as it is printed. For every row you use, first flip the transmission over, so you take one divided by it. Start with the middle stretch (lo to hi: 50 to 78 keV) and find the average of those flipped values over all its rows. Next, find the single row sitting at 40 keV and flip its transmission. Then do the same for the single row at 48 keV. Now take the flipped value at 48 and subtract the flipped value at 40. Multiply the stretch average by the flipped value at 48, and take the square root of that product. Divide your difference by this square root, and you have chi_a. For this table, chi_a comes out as 0.19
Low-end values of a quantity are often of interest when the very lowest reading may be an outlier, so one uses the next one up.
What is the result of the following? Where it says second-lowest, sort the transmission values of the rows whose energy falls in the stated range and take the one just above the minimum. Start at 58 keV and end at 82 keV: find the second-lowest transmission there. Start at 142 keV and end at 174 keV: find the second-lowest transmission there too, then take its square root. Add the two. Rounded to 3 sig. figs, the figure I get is 3.71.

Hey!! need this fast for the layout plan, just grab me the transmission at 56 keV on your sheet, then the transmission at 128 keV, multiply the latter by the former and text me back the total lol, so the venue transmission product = 3.9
